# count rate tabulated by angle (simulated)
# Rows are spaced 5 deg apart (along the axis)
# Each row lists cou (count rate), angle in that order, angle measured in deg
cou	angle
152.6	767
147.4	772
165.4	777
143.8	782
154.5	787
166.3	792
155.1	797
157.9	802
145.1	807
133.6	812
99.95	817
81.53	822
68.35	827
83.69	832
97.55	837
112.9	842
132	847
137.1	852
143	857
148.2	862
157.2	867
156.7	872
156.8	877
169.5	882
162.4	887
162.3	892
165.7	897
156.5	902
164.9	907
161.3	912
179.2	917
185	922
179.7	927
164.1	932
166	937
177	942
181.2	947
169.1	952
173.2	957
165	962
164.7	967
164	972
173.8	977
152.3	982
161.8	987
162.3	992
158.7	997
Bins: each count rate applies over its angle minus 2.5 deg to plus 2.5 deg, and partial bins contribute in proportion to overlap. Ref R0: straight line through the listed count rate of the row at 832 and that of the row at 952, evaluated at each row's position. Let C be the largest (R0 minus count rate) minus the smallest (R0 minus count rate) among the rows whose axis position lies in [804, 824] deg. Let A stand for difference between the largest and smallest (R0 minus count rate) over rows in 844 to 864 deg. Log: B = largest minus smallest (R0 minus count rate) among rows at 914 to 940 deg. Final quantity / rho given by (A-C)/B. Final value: -2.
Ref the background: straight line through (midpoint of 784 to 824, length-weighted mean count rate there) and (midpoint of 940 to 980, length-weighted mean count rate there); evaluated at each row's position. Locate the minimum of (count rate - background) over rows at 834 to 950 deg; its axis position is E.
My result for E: 837 deg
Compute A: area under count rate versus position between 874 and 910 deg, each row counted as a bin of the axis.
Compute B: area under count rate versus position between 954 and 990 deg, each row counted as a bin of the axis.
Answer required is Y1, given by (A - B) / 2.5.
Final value -36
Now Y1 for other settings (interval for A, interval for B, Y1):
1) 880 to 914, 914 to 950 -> -311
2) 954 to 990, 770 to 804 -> 256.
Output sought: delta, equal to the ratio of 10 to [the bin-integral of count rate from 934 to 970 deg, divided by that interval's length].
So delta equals 0.059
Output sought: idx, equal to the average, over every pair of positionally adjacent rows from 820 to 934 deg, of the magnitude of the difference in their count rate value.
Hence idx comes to 8.7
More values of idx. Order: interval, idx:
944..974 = 5.1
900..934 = 9.4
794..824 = 15.8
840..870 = 8.9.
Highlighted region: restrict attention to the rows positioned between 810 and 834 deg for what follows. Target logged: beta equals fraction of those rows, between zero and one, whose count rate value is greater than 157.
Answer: 0.0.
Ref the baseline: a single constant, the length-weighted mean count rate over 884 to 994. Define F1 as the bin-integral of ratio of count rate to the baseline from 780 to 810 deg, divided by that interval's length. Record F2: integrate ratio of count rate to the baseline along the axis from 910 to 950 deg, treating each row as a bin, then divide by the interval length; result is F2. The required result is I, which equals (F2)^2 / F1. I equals 1.2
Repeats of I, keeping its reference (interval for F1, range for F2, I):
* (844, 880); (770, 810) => 1.0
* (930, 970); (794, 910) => 0.7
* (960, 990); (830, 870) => 0.6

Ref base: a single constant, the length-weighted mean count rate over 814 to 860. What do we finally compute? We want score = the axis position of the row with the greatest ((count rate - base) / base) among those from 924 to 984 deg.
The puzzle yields 947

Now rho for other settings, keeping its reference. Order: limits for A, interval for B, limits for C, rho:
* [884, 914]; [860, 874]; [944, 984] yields -6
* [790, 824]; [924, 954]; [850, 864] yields 4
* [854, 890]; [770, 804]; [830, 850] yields -1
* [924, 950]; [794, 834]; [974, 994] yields 0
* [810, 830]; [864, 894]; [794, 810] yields 4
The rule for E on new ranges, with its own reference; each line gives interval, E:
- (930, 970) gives 967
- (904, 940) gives 932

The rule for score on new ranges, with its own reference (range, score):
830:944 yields 922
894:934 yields 922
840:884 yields 882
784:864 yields 792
